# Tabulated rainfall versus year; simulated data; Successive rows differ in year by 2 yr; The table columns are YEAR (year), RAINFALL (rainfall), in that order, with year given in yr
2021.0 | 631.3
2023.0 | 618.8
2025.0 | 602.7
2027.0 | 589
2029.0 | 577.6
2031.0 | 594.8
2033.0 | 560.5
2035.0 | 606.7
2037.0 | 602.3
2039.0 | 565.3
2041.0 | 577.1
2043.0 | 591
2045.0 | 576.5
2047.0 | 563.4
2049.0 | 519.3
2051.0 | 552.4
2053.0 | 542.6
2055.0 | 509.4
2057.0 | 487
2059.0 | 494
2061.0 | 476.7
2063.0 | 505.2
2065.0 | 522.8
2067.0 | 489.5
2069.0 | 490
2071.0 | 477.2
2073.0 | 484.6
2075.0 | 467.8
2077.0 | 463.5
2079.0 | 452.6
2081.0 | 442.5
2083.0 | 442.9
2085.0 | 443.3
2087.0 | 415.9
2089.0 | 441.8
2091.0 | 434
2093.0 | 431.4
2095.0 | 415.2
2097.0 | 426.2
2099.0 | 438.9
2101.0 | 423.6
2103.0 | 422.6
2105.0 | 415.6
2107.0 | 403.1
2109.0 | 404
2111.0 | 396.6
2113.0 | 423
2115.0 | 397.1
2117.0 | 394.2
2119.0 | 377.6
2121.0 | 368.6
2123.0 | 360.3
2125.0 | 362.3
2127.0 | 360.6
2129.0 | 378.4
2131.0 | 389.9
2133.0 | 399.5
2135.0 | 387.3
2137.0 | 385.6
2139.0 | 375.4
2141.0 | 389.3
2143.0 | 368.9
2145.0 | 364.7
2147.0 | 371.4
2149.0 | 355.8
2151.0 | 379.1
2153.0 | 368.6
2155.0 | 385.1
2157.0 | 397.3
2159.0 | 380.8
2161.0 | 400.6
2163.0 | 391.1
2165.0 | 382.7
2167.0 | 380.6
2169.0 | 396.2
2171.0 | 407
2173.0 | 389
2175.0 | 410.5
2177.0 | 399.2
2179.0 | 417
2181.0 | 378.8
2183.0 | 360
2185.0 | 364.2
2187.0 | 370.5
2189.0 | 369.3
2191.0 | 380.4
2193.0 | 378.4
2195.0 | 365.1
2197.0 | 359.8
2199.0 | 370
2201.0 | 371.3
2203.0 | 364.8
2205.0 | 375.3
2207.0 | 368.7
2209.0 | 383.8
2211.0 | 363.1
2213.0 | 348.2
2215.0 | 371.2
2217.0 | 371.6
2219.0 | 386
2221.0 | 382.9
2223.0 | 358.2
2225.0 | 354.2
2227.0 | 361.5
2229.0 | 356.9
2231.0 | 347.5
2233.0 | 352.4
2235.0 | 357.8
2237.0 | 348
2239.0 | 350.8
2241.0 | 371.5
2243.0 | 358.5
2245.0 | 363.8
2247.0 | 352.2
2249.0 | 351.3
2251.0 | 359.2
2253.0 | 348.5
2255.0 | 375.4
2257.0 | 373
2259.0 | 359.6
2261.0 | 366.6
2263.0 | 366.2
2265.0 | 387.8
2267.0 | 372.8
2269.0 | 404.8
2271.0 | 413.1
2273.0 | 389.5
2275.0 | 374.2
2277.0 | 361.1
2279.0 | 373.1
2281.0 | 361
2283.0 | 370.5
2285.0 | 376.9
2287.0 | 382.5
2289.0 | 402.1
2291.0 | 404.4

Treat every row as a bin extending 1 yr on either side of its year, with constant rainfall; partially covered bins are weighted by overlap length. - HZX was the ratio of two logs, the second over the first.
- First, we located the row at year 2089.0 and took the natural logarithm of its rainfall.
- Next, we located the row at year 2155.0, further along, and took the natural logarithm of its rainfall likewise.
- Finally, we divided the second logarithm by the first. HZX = 0.977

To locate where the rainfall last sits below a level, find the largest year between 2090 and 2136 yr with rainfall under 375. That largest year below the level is 2127.0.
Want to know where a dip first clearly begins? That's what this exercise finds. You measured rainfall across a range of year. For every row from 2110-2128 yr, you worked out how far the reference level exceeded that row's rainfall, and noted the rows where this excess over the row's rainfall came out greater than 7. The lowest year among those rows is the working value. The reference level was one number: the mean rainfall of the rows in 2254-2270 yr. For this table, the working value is 2121.0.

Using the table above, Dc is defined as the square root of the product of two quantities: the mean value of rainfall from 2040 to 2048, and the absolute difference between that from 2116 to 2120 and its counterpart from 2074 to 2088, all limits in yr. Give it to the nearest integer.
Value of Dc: 188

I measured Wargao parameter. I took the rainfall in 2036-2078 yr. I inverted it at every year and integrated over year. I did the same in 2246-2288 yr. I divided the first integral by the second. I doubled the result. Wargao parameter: 1.43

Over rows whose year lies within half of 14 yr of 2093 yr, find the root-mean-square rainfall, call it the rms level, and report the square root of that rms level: 20.7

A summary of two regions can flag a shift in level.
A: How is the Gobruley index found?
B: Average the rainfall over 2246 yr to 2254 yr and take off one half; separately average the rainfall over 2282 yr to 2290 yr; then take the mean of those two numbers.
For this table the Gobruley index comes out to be 368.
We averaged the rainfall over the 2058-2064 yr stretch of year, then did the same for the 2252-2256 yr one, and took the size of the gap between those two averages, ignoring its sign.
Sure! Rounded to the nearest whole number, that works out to 130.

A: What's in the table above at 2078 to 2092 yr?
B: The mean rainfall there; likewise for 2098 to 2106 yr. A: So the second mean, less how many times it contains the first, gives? 424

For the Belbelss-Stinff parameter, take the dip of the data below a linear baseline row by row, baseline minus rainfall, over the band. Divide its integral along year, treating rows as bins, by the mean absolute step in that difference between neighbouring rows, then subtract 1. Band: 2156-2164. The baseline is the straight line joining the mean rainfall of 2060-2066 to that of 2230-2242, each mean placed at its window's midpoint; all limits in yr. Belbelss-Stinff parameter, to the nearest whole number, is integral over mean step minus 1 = 14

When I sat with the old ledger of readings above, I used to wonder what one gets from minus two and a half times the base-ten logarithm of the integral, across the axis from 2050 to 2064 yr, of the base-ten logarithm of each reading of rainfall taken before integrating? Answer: -3.9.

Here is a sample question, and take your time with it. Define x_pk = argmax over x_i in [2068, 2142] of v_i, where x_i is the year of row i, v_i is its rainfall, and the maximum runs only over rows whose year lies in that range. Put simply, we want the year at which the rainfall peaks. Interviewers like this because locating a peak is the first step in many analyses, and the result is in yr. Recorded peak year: 2069.0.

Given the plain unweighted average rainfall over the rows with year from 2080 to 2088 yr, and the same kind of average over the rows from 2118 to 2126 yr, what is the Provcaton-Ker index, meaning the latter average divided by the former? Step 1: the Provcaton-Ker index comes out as 0.84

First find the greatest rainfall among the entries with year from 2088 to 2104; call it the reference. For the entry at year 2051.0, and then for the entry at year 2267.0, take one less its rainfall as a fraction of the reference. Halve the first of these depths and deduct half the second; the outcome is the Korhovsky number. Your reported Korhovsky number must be -0.20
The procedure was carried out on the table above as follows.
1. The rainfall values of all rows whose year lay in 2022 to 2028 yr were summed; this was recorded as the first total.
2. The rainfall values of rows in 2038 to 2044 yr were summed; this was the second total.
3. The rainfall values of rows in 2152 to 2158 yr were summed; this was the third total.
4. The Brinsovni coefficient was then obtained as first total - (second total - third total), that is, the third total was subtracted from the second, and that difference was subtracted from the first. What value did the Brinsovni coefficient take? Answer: 1228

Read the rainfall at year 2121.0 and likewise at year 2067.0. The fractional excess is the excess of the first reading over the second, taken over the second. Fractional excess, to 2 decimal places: -0.25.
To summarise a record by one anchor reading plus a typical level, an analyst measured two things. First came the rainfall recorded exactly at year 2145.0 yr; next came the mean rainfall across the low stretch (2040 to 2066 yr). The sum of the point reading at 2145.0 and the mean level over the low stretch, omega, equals 897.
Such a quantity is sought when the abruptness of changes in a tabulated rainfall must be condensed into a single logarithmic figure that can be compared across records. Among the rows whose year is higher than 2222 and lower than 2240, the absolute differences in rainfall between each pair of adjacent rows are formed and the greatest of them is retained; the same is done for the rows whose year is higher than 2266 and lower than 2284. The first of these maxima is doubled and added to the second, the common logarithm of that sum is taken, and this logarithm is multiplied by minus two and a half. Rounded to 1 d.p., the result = -4.3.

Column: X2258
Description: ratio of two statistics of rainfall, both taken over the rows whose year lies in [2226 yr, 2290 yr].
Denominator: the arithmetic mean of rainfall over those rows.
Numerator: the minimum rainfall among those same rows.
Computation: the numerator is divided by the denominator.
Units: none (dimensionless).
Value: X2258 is 0.94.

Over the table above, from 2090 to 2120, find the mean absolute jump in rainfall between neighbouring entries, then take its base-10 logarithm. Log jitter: 1.05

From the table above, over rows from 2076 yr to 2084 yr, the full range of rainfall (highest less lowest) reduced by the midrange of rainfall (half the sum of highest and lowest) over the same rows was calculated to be -432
